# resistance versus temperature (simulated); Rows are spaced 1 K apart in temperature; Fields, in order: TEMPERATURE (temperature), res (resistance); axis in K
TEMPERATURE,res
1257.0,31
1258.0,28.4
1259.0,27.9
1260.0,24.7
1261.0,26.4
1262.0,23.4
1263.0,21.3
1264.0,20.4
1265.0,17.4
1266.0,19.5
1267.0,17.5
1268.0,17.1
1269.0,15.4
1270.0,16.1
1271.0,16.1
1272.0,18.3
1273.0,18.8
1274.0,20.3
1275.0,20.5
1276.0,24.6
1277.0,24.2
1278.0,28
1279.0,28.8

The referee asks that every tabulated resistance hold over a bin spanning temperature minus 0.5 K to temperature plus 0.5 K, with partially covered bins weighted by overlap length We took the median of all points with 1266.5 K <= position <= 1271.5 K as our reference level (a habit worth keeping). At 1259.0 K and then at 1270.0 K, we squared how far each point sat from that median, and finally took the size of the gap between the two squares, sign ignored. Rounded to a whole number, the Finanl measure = 139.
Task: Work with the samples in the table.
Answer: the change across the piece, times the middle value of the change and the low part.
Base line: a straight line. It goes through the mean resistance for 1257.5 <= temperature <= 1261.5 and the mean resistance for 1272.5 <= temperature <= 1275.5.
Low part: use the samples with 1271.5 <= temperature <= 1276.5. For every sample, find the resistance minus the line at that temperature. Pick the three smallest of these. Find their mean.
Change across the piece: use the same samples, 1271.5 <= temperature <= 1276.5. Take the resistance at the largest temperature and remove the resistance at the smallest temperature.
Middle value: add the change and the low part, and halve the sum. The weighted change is 16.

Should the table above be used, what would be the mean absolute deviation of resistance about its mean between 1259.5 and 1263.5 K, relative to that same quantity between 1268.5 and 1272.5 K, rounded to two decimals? 1.75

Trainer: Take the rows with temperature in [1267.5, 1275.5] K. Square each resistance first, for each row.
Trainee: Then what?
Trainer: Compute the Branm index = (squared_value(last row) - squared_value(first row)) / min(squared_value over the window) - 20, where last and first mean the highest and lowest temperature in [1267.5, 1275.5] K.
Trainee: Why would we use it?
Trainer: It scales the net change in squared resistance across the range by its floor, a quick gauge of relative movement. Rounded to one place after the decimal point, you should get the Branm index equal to -19.5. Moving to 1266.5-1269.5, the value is -20.3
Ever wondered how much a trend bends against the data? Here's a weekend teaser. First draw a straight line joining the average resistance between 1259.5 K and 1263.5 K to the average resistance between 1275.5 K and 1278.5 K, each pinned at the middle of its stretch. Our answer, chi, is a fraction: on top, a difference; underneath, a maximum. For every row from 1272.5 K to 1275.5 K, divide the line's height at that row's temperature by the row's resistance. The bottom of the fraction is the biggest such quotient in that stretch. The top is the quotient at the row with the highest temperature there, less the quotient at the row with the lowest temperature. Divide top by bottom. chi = -0.08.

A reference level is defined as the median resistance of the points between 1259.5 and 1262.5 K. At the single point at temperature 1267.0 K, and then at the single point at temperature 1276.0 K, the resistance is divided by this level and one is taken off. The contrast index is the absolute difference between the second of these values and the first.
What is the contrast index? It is 0.29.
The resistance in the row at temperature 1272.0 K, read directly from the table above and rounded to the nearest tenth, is 18.3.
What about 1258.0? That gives 28.4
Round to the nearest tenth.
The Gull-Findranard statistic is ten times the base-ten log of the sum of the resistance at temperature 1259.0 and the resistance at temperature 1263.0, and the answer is 16.9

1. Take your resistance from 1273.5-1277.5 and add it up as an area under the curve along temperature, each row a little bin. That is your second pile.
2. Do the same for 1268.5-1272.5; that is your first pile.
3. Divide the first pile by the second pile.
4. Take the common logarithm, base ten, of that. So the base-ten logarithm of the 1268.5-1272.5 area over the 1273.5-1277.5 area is -0.13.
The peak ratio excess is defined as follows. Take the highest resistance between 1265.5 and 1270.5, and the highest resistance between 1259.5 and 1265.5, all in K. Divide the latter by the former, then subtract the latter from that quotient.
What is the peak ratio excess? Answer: -25.0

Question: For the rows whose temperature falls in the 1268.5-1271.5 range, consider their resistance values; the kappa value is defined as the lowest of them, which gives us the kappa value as 15.4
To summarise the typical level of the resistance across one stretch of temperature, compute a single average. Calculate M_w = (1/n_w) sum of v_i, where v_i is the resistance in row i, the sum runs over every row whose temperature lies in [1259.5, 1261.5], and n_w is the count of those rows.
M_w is 26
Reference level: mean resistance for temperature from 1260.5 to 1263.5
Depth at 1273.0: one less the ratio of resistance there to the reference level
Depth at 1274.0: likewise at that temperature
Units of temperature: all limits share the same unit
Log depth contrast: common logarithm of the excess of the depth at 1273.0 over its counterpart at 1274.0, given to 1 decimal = -1.2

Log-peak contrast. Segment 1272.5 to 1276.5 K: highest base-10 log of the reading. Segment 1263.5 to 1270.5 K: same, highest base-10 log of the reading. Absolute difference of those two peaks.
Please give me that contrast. 0.081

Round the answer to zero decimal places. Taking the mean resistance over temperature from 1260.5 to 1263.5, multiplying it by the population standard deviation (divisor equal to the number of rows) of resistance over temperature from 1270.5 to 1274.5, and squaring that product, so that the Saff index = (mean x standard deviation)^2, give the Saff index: 1273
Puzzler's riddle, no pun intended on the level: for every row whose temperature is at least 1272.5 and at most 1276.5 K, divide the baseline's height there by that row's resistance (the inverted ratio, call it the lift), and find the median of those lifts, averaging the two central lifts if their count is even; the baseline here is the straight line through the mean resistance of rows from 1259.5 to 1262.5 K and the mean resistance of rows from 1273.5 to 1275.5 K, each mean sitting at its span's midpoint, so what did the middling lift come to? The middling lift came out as 1.0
